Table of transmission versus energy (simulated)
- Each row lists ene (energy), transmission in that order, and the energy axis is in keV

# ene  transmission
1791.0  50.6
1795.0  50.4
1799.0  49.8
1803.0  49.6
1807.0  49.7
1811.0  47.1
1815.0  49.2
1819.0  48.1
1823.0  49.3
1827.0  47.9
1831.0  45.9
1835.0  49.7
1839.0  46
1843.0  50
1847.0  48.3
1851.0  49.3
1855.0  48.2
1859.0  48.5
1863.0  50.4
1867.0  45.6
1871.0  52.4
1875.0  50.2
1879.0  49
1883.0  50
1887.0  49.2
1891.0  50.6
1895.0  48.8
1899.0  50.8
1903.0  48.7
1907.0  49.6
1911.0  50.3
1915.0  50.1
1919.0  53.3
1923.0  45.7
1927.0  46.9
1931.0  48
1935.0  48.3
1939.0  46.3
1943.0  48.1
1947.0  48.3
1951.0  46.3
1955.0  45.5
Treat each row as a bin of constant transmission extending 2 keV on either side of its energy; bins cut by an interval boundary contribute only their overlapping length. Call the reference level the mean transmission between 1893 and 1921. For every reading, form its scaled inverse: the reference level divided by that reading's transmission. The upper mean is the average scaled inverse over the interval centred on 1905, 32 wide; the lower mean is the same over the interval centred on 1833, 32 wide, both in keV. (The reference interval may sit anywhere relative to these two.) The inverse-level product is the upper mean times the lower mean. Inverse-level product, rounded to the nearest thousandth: 1.044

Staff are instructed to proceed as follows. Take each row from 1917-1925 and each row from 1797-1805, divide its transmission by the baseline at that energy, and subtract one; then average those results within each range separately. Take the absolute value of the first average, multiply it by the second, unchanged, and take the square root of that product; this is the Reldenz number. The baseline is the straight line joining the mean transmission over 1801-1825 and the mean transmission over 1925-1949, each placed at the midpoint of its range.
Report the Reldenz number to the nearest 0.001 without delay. 0.023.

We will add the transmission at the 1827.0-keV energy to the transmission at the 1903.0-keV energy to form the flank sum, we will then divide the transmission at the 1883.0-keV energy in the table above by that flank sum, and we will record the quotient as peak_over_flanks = 0.52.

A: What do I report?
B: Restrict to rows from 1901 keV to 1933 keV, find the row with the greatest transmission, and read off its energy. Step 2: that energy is 1919.0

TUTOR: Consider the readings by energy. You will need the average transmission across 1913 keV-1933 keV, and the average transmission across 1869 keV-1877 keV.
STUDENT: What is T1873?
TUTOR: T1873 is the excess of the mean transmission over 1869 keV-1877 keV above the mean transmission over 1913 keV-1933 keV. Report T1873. 2.5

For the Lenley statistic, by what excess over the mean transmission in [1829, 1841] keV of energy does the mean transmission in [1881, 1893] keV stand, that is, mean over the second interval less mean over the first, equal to 2.7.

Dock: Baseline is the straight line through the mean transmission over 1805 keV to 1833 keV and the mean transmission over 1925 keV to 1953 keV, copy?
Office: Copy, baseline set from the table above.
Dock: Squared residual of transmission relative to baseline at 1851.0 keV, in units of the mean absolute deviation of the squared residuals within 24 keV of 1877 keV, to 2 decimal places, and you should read 0.45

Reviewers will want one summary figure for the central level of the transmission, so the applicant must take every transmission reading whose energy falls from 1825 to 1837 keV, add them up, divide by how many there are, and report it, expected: 47.8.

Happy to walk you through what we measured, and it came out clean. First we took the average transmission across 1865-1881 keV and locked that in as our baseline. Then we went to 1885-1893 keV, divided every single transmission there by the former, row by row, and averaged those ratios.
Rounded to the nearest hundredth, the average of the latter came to 1.01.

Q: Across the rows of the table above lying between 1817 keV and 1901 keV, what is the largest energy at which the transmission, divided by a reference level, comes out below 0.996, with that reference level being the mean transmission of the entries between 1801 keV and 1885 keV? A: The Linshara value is 1867.0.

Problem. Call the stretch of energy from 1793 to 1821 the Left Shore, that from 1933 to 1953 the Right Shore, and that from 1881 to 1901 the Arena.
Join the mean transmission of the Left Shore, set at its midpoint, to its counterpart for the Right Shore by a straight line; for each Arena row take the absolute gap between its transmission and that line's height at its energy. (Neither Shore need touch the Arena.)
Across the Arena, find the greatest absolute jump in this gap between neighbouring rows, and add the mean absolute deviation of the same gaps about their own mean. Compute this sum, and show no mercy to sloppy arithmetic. 2.75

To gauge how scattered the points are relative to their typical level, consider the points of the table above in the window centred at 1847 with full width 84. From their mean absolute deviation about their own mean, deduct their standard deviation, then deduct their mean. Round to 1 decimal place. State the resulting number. -49.1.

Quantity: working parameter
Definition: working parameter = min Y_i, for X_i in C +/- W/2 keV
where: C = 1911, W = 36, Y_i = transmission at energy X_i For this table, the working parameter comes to 45.7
